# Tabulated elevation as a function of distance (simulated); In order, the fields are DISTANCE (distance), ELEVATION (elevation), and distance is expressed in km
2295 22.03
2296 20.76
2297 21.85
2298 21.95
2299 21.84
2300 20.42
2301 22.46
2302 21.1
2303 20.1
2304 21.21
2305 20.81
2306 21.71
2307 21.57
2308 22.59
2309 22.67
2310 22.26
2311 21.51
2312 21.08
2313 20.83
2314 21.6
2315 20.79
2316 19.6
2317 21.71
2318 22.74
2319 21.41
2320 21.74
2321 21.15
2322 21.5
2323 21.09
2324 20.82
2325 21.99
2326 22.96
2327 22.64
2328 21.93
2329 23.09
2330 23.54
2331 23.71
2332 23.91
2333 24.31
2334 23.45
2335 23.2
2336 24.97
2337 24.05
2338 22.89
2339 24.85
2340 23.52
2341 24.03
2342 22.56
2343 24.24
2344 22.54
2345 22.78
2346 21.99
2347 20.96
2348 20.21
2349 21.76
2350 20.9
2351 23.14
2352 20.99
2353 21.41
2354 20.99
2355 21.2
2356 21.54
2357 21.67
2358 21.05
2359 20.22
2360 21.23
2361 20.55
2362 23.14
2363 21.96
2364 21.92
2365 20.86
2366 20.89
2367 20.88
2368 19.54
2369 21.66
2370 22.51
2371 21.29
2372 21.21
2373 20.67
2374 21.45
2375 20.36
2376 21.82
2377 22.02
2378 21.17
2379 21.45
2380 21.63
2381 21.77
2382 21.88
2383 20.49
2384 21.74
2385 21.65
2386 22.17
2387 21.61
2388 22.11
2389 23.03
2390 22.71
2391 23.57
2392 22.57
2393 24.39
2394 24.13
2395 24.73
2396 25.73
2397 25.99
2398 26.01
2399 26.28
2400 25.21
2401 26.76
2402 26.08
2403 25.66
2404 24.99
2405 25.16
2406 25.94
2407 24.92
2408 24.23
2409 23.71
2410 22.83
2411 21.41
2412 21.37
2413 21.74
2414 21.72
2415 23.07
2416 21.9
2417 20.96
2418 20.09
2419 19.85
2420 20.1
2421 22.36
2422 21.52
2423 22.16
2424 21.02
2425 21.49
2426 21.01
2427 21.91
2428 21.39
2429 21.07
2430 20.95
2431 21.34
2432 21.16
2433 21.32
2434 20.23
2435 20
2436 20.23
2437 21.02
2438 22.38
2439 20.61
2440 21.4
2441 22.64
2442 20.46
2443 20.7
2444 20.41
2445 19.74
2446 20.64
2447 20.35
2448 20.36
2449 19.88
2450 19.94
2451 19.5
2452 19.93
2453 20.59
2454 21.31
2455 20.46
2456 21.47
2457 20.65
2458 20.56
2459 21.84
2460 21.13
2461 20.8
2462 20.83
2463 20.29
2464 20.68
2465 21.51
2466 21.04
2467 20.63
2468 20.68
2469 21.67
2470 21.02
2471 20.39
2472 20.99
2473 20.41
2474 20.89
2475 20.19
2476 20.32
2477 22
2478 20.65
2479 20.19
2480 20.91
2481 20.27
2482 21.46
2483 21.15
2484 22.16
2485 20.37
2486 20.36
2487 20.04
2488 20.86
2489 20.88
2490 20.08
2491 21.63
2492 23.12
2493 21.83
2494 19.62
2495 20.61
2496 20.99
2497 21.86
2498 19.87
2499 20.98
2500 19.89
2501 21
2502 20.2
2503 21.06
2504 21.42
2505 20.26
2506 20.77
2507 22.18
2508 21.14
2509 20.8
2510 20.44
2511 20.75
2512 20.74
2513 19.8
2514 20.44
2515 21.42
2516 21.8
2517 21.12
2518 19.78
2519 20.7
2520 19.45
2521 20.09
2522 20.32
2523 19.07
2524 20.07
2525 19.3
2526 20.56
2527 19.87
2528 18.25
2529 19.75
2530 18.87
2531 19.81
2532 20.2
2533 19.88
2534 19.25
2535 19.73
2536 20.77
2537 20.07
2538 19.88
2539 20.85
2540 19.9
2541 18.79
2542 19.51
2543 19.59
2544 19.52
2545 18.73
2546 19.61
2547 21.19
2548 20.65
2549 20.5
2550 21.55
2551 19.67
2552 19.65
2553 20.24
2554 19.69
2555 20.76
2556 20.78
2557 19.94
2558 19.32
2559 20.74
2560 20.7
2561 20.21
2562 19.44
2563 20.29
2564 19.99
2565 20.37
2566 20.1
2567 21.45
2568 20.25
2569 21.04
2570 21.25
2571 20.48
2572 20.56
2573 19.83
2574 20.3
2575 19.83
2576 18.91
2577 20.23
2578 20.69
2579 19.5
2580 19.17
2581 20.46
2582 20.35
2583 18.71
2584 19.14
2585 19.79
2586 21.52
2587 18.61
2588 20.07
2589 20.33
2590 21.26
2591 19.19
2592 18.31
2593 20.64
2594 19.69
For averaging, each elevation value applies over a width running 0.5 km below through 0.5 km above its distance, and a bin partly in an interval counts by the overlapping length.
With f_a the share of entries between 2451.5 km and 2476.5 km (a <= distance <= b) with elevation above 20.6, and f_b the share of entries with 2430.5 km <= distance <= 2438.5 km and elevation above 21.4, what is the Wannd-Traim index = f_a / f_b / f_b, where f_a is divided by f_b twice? 41.0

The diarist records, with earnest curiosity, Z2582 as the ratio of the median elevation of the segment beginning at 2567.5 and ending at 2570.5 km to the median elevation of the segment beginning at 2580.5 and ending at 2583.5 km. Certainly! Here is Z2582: 1.03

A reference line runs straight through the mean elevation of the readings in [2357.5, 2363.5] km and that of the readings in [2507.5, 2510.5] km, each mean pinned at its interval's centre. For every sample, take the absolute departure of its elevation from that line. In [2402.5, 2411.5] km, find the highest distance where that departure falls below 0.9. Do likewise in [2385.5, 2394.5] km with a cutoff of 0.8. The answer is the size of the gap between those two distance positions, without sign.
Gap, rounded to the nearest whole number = 24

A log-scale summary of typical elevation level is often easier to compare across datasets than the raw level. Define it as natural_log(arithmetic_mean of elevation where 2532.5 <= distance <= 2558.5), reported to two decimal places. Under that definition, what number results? 3.00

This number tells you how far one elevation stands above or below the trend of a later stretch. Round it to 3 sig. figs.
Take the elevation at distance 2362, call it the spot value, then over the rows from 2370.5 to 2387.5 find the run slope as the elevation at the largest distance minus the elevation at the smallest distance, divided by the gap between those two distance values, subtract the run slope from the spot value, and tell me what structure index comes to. 23.1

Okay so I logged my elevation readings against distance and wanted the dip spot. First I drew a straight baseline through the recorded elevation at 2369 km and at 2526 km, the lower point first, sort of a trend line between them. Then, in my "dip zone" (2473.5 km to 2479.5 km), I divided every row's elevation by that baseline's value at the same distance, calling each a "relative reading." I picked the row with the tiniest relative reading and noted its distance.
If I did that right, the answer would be 2475 km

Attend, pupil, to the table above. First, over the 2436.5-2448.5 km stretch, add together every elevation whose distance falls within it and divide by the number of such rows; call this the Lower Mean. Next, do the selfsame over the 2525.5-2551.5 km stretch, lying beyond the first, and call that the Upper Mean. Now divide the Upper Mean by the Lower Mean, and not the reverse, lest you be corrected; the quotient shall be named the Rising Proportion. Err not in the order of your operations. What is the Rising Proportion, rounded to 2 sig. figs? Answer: 0.95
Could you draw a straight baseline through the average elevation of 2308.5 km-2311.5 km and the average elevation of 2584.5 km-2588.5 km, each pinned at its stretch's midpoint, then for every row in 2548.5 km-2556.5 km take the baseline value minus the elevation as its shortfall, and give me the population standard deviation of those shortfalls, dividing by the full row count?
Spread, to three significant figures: 0.633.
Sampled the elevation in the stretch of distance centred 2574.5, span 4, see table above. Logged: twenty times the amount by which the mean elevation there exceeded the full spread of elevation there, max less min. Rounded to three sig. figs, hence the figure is 367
